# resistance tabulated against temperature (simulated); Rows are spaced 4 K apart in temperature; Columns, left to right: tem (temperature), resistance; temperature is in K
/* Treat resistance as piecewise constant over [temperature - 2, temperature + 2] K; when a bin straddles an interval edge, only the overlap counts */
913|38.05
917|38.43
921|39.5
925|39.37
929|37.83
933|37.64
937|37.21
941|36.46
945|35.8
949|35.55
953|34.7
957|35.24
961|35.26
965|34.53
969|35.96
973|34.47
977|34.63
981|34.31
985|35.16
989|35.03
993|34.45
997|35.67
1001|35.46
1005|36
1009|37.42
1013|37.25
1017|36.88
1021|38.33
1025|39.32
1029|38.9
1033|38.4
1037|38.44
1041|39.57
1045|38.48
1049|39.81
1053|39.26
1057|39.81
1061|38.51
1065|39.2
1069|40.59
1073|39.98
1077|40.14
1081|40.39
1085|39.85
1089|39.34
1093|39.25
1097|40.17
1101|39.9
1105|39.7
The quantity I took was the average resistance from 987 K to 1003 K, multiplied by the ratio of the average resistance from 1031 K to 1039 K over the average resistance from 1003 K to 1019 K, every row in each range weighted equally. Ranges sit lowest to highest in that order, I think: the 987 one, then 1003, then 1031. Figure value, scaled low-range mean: 36.6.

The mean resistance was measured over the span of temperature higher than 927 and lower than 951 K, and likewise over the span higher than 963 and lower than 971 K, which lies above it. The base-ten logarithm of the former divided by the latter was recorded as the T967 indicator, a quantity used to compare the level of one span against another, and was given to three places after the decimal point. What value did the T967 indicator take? 0.018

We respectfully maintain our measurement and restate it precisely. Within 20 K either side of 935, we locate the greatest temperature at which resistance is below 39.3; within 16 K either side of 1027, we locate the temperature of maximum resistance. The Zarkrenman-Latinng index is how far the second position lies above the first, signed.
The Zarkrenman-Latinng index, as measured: 88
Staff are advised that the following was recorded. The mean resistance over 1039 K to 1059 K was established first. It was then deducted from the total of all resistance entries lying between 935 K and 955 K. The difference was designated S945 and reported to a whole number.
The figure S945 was 140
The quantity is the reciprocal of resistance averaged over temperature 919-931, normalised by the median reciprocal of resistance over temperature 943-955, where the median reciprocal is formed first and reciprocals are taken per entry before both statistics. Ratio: 0.91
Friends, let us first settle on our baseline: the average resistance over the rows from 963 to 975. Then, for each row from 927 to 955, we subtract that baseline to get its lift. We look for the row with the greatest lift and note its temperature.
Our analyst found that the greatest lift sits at 929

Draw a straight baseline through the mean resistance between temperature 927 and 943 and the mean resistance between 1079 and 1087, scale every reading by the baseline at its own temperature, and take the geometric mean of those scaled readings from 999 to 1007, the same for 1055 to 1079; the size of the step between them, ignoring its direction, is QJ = 0.07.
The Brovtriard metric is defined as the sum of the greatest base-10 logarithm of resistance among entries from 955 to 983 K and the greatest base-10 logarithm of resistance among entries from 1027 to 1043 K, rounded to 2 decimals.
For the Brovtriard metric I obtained 3.15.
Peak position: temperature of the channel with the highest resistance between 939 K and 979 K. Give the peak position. 941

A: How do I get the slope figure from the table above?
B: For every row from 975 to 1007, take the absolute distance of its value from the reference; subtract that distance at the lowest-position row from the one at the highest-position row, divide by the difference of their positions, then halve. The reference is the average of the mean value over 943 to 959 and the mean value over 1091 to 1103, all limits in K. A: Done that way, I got -0.024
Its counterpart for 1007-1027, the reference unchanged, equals 0.051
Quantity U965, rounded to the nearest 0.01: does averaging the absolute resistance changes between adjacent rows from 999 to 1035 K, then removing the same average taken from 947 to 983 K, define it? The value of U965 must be 0.04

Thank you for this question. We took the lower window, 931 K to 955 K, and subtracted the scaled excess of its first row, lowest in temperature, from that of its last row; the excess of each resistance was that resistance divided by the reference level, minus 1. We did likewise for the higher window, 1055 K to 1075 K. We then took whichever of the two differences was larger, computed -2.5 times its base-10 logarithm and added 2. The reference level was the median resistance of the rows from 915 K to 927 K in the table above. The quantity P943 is 7.9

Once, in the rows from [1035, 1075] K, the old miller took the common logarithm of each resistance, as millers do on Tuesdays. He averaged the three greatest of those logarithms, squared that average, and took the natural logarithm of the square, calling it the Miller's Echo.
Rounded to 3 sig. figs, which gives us 0.944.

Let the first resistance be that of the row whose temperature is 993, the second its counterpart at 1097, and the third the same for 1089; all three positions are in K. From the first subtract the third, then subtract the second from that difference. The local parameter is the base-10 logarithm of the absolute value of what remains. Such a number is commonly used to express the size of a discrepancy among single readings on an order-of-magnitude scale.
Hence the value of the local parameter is 1.65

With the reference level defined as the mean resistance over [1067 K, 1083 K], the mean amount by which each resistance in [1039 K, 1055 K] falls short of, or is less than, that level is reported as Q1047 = 1.0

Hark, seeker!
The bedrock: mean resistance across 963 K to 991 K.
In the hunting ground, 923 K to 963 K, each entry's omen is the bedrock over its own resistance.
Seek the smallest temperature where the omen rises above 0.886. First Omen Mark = 929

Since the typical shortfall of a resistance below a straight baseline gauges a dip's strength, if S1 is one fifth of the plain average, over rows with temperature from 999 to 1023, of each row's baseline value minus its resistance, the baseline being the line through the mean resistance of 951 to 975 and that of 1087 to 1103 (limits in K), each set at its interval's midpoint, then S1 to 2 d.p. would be -0.04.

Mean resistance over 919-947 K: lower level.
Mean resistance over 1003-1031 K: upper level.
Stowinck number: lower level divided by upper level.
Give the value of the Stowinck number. 1.00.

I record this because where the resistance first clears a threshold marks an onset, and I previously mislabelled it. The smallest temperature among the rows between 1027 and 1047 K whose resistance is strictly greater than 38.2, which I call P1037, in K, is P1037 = 1029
